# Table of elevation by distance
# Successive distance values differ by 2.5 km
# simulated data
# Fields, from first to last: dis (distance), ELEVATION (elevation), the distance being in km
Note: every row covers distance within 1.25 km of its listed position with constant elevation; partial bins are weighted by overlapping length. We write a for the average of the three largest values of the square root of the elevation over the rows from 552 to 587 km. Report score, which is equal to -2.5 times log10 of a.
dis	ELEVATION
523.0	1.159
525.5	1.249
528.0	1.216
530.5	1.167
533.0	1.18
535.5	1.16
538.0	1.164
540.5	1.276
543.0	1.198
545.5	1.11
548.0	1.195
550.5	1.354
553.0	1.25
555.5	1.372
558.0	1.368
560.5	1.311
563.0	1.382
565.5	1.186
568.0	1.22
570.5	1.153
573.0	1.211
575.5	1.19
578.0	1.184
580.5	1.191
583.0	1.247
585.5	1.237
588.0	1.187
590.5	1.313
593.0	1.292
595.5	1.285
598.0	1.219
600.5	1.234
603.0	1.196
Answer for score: -0.172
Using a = 1.17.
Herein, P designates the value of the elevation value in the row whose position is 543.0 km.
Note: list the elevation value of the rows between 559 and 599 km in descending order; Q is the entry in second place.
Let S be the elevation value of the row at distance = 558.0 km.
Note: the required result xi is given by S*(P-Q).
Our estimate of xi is -0.16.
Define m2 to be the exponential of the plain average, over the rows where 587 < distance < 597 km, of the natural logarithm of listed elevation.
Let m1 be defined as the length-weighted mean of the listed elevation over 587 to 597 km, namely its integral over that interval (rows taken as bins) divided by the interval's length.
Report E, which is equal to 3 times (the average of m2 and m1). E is 3.81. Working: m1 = 1.27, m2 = 1.27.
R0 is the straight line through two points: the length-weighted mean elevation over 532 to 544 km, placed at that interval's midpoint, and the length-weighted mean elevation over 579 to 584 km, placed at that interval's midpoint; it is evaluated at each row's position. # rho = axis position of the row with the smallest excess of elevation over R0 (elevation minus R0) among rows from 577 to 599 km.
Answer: 588.0 km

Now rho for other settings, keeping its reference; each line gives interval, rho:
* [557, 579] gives 570.5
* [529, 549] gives 545.5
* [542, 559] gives 545.5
